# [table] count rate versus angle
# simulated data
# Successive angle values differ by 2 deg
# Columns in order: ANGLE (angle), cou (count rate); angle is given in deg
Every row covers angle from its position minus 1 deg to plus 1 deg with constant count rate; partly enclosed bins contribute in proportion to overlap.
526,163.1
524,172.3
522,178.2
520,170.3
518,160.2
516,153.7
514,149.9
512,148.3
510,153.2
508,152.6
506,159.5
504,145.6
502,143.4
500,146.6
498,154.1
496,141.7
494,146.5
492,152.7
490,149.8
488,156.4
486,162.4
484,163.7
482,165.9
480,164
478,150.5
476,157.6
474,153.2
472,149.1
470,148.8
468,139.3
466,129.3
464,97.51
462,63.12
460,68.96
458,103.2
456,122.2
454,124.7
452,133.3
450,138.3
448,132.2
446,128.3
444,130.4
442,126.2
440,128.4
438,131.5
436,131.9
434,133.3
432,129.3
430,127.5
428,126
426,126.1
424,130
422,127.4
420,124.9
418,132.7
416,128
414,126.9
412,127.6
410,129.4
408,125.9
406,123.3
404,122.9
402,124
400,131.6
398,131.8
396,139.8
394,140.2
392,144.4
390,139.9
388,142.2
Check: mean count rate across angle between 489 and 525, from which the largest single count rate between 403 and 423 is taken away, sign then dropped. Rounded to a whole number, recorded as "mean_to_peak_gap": 22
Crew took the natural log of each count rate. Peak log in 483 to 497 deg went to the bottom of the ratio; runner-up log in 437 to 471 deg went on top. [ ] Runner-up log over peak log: 0.968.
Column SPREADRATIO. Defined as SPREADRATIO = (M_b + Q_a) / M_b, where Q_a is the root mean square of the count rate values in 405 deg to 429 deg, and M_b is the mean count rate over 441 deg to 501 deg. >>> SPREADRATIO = 1.93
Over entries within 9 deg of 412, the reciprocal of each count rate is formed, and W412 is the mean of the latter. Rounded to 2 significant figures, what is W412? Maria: 0.0079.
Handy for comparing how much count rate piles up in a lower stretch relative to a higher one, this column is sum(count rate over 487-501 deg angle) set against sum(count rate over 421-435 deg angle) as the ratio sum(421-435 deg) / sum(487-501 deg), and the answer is 0.86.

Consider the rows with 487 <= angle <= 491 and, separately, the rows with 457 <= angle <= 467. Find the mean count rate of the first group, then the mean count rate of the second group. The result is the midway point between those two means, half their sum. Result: 123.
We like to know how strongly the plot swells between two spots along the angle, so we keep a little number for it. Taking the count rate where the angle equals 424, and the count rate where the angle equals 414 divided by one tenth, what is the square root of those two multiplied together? 406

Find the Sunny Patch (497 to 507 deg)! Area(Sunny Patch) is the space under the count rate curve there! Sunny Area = 1498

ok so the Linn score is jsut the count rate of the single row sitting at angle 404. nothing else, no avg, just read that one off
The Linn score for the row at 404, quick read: 122.9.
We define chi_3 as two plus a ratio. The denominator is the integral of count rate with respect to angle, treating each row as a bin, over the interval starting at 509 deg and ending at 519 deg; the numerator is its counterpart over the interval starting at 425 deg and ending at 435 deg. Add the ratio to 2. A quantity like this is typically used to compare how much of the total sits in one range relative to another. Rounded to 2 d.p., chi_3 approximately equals 2.84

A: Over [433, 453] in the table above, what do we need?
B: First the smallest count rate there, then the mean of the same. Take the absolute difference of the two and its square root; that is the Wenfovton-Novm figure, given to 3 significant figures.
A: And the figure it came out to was 2.28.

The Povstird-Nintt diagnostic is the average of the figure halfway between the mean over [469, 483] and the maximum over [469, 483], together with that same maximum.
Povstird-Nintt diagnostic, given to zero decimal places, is 163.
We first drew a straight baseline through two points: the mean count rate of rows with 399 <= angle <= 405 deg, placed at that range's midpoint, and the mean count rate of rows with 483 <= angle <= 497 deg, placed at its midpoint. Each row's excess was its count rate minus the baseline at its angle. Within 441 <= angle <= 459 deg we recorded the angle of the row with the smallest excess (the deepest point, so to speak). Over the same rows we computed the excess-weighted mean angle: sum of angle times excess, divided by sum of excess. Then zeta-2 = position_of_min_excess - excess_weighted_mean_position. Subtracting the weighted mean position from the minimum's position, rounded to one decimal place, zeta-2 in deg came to 5.5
